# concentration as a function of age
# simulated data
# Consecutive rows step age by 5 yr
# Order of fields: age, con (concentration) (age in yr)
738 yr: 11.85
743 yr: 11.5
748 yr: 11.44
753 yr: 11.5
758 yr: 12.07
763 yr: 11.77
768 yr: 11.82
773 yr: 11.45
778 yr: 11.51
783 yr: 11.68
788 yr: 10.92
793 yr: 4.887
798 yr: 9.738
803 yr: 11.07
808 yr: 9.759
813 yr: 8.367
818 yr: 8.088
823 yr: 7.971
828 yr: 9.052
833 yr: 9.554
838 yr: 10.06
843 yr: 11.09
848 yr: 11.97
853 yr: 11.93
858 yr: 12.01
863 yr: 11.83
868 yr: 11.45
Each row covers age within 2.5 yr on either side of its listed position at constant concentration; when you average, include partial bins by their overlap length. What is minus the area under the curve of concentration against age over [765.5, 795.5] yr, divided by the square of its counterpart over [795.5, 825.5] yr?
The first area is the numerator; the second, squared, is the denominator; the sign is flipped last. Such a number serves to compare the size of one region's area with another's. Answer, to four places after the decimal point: -0.0041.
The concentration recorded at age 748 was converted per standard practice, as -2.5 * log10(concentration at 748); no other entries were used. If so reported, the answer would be -2.65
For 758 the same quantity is -2.70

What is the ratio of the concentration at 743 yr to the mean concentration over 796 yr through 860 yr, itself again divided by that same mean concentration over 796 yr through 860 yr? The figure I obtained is 0.114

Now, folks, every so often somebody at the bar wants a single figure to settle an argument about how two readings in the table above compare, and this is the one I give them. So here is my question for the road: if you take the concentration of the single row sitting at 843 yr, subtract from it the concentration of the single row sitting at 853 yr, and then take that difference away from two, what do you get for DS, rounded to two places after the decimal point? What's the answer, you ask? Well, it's 2.84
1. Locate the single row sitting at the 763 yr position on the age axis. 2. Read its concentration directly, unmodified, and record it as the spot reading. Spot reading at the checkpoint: 11.77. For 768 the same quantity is 11.82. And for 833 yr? 9.554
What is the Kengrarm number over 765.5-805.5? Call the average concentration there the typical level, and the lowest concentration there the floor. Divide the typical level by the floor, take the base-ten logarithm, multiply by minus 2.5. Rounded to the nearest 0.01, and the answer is -0.82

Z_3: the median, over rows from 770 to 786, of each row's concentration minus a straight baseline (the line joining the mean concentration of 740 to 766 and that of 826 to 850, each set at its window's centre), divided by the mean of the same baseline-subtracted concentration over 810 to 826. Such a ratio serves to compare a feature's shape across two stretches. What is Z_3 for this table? -0.10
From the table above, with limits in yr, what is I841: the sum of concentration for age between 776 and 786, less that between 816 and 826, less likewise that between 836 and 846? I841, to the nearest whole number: -14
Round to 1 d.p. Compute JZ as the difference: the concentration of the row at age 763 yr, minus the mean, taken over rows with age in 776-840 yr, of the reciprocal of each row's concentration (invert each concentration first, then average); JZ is 11.7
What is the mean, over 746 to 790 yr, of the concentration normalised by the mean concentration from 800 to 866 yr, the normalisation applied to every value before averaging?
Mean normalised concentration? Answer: 1.13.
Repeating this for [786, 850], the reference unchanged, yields 0.92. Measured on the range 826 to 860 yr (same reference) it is 1.06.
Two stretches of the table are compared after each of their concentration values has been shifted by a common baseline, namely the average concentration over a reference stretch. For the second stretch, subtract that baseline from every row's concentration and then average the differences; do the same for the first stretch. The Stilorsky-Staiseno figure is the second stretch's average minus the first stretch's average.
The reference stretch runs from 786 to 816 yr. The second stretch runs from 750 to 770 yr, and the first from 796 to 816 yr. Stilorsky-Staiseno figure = 2.1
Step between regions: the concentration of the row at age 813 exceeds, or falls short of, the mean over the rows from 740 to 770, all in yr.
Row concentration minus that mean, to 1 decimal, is -3.3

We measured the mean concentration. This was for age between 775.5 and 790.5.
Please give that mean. 11.4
